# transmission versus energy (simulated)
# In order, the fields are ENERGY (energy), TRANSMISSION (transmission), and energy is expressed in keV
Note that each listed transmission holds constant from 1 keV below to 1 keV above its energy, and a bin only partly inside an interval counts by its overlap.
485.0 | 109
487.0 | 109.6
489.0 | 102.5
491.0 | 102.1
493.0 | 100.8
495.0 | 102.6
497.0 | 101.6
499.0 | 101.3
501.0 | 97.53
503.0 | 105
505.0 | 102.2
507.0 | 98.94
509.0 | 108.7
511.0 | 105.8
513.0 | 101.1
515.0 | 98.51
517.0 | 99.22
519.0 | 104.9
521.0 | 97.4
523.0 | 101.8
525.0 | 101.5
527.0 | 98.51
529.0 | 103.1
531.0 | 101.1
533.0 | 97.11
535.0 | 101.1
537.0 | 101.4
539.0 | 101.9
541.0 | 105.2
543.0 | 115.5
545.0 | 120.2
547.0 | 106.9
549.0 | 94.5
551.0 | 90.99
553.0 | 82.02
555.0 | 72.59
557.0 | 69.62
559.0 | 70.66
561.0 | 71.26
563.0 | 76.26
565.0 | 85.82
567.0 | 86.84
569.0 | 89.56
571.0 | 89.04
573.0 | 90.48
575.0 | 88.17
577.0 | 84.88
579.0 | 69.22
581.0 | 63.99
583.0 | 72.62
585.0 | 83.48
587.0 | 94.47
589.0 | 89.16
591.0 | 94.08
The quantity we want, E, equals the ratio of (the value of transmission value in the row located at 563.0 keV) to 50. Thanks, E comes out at 1.53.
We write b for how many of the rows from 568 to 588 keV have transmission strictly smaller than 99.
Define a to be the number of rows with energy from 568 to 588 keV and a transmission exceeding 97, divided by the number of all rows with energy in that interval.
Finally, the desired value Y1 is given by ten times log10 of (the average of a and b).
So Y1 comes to 7.0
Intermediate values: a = 0.00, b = 10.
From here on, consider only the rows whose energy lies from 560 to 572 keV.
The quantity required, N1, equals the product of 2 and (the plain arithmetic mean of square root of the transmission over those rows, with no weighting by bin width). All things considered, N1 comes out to 18.2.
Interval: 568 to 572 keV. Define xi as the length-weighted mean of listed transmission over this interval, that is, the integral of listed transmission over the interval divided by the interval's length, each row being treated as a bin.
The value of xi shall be 89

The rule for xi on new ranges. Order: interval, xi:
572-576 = 89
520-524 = 100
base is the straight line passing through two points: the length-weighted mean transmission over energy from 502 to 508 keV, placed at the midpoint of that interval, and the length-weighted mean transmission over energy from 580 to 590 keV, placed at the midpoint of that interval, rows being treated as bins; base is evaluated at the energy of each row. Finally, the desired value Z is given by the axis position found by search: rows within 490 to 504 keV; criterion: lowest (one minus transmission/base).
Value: 503.0 keV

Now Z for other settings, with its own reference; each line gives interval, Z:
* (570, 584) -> 573.0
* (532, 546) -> 545.0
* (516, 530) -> 529.0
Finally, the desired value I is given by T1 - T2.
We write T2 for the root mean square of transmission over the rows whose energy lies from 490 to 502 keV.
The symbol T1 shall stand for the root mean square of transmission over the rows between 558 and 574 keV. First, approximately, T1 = 83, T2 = 101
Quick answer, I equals -18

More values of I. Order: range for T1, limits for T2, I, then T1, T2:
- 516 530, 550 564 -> 24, 101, 77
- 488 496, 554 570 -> 24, 102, 78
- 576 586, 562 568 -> -8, 75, 83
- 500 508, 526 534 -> 1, 101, 100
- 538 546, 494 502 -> 10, 111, 101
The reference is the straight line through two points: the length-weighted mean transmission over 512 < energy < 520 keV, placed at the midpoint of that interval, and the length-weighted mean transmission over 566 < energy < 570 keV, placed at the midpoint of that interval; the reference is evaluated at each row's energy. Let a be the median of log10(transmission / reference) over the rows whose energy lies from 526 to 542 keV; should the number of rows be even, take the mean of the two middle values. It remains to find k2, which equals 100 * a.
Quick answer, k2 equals 2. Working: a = 0.022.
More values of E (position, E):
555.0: 1.45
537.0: 2.03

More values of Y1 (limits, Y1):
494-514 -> 1.8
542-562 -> 5.6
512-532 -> 3.0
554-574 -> 7.0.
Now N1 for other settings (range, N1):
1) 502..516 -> 20.3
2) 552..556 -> 17.6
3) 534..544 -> 20.5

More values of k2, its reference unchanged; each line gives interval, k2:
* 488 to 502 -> -2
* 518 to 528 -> 1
